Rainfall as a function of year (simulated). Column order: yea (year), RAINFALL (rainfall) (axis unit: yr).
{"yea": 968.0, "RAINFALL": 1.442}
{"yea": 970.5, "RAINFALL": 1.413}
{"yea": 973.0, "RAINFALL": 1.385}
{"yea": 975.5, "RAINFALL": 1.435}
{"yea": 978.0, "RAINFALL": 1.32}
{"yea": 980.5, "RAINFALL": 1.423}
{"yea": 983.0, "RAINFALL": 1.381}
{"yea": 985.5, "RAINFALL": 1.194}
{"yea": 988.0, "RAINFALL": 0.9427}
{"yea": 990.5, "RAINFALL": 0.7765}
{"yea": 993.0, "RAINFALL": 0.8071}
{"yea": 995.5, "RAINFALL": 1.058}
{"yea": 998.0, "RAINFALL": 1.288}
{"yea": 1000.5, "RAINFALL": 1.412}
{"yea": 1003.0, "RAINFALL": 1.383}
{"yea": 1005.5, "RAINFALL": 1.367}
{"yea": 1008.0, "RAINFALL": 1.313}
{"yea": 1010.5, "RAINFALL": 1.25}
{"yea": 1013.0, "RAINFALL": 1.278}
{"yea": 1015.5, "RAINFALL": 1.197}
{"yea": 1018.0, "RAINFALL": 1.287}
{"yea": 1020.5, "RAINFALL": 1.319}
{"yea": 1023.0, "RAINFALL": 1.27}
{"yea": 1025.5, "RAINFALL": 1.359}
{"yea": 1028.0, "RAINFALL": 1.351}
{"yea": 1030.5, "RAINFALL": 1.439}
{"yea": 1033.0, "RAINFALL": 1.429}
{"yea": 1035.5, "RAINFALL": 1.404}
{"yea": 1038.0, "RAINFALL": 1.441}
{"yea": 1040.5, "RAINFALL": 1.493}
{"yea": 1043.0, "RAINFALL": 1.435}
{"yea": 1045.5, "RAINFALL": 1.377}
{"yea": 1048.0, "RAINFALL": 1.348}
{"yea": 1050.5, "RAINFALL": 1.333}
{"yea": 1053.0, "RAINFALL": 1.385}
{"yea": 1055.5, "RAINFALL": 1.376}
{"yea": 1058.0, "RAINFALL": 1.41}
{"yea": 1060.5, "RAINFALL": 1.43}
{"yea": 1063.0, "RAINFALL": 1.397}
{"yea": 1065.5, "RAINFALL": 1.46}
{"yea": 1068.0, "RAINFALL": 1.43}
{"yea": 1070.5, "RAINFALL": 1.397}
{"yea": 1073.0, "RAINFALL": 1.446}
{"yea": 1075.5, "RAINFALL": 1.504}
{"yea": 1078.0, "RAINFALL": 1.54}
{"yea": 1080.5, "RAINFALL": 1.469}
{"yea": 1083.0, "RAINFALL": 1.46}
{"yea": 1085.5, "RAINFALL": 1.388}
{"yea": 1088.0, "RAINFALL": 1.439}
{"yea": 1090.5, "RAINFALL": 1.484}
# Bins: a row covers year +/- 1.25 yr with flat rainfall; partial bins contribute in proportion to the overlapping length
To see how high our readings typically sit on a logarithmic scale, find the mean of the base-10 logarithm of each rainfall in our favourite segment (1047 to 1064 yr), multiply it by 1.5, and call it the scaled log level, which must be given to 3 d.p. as 0.211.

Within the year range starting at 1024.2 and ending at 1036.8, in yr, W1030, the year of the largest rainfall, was 1030.5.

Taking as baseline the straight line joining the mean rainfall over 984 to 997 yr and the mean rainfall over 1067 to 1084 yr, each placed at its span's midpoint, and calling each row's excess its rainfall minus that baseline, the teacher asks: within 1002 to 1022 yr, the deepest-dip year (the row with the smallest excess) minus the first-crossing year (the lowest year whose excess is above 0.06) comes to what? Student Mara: 12.5 yr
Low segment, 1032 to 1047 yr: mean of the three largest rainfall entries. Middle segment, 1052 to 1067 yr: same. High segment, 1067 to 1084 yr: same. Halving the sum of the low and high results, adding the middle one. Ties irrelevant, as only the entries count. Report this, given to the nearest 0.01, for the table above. 2.91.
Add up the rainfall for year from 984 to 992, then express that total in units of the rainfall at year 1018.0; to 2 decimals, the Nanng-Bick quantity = 2.26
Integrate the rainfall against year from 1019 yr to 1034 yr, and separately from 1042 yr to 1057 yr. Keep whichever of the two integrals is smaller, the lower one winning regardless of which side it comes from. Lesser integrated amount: 20.4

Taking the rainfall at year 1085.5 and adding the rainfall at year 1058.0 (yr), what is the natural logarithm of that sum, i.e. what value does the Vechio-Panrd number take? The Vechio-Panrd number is 1.03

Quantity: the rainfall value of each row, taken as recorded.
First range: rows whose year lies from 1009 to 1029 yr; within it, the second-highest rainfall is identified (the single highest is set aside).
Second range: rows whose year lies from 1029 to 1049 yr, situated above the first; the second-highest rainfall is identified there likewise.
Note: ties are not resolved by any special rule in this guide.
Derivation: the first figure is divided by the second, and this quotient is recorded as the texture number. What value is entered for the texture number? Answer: 0.938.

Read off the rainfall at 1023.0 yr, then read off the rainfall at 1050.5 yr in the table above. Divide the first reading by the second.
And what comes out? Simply 0.95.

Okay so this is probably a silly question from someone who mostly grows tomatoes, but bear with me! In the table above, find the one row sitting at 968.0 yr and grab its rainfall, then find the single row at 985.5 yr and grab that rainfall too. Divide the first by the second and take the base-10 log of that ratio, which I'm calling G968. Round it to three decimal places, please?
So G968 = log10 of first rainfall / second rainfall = 0.082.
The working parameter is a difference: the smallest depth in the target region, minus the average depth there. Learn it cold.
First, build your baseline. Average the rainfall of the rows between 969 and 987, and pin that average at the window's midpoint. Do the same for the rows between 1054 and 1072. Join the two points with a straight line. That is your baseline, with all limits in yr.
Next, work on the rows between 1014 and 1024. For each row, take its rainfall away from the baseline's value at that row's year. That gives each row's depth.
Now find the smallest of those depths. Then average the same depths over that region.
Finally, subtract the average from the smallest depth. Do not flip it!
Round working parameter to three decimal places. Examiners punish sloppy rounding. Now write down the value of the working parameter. -0.050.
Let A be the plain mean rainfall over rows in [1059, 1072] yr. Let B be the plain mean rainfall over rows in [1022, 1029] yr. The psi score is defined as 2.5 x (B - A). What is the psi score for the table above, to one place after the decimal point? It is -0.2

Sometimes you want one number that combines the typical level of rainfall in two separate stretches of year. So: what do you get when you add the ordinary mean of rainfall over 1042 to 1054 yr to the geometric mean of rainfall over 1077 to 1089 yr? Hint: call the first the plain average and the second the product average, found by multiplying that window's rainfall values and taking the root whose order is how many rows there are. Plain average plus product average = 2.83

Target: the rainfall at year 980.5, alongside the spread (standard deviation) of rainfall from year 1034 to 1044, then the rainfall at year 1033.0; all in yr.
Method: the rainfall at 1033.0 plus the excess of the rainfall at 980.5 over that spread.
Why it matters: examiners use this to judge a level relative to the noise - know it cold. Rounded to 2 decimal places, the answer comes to 2.82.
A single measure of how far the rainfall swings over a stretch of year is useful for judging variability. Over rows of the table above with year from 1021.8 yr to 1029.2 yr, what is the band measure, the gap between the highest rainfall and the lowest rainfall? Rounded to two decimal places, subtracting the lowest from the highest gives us 0.09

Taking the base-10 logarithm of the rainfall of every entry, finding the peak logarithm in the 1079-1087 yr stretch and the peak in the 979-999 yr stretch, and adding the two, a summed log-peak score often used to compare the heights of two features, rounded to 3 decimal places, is 0.320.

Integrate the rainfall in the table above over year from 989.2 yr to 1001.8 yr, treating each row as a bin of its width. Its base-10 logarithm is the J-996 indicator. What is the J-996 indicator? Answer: 1.13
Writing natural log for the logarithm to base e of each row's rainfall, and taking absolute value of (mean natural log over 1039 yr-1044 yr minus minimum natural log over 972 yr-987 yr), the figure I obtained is 0.20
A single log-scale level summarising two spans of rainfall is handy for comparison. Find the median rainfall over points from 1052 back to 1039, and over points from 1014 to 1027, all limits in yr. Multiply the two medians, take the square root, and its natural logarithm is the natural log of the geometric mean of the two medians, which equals 0.286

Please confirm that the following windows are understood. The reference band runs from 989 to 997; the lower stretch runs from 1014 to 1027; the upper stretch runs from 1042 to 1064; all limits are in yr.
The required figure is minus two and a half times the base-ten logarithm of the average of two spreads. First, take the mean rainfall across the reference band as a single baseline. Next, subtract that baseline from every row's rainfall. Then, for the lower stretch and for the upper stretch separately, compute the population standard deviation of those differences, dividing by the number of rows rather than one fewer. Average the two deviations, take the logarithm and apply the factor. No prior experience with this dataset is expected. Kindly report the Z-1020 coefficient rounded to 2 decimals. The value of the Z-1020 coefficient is 3.41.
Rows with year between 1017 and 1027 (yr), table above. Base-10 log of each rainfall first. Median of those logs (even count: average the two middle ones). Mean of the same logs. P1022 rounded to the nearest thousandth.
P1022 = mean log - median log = 0.002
